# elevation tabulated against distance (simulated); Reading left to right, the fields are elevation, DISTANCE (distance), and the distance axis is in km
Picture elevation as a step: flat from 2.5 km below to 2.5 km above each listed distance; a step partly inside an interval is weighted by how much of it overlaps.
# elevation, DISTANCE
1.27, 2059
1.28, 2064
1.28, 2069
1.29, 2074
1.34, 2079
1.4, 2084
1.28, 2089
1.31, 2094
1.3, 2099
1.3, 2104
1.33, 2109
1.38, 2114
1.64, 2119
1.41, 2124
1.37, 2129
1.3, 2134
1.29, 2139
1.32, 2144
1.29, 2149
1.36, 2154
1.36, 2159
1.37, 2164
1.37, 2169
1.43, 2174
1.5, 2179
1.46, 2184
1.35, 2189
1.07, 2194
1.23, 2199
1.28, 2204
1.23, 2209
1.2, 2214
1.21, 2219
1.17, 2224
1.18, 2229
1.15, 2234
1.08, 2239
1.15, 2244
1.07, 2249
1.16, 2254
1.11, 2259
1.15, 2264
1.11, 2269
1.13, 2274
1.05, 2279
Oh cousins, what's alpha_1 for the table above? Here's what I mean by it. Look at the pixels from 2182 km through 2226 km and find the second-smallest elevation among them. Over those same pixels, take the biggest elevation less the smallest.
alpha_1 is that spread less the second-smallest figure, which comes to -0.78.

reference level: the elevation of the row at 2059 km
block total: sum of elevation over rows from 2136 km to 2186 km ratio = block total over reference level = 10.8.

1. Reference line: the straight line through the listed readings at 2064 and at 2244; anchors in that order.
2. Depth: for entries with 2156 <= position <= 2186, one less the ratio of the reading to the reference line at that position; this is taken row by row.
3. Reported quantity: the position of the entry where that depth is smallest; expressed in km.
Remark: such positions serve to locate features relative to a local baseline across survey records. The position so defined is 2179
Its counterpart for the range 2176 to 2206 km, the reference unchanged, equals 2179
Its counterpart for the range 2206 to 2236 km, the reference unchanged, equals 2209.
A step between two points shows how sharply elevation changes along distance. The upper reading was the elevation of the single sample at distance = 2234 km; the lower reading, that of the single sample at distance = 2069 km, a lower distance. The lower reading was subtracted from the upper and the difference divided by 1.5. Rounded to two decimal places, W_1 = -0.09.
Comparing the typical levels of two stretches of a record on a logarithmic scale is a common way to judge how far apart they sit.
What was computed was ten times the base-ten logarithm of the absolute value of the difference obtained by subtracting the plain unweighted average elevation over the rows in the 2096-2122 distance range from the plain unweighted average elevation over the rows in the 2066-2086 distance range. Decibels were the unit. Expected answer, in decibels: -12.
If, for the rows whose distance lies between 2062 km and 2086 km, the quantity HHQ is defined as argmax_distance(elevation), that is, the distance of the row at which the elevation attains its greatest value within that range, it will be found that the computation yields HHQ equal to 2084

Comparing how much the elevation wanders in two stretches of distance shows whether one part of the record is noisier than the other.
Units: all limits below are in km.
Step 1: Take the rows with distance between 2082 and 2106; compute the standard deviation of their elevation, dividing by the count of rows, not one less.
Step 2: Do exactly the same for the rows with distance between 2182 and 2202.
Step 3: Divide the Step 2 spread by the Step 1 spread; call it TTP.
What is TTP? 3.44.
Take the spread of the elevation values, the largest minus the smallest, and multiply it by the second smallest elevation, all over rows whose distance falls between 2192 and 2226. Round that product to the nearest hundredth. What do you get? 0.25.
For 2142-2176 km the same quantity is 0.18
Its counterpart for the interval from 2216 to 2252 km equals 0.15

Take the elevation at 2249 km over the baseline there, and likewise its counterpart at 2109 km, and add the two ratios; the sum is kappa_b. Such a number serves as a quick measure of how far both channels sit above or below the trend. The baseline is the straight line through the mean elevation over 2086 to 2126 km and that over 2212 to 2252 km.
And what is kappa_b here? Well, 1.93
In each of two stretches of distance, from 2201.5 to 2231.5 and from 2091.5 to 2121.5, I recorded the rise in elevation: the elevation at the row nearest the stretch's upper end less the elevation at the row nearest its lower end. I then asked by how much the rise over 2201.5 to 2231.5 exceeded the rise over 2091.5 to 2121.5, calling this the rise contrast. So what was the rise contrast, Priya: -0.43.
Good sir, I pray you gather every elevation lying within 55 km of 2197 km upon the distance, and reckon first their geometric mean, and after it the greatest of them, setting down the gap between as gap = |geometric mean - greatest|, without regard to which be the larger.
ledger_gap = 0.241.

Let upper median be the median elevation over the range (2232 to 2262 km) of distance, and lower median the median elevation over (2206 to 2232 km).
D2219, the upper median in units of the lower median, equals 0.94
